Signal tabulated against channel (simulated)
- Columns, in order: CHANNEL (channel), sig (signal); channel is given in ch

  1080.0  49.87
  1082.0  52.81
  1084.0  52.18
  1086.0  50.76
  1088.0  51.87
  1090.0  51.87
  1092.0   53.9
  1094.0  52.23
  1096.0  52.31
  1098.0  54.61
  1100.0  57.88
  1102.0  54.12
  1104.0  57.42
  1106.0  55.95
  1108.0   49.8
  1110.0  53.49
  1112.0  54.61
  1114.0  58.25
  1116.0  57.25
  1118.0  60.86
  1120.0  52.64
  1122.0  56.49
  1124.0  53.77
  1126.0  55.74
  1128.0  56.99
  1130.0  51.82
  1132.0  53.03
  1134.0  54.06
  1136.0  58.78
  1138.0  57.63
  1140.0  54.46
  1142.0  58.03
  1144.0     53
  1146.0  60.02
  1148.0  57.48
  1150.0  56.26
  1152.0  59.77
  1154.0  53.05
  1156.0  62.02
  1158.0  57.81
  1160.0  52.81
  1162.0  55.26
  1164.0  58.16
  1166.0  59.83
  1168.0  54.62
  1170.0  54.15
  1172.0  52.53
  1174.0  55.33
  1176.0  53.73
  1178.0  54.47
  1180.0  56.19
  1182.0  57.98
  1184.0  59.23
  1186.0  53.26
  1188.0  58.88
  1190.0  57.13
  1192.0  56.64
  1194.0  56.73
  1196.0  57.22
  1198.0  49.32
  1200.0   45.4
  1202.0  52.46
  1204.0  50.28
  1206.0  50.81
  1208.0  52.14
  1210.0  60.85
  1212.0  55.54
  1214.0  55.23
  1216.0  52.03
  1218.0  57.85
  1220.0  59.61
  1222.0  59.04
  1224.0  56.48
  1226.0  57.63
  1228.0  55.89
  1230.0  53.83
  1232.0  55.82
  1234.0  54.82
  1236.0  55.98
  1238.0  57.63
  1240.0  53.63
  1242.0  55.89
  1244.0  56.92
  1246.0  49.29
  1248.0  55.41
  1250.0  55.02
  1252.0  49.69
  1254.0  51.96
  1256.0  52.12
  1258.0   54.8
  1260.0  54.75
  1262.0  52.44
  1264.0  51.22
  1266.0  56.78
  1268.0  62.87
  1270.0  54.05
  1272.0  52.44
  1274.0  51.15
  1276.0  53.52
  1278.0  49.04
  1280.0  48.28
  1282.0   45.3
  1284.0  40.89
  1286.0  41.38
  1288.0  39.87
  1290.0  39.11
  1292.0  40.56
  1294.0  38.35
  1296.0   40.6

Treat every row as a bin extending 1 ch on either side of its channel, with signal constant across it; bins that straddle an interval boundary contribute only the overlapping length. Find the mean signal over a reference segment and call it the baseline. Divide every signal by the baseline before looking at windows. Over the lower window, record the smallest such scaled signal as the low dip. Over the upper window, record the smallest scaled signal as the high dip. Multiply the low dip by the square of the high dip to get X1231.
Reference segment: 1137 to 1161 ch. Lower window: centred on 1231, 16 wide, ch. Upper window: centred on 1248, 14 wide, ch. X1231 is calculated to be 0.71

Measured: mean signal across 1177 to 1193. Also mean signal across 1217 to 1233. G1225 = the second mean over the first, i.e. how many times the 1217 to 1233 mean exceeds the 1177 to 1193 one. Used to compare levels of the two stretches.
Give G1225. 1.01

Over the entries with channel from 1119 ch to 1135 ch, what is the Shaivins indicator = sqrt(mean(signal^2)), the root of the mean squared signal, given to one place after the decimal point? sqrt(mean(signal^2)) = 54.3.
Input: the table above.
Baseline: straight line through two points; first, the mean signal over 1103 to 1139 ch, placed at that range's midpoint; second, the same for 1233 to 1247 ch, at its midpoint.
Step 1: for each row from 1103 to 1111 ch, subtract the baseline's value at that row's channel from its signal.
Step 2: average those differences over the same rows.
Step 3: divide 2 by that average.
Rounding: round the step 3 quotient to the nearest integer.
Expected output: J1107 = -1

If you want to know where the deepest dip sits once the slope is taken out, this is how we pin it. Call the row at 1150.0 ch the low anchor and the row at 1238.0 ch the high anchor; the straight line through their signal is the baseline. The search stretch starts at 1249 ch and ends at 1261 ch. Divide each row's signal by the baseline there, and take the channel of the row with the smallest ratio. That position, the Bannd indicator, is 1252.0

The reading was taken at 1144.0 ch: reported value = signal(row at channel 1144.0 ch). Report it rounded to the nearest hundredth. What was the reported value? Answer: 53.00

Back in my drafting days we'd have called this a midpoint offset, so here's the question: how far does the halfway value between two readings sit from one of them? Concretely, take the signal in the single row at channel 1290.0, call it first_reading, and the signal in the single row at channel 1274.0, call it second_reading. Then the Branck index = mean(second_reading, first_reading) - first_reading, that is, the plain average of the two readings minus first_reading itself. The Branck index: 6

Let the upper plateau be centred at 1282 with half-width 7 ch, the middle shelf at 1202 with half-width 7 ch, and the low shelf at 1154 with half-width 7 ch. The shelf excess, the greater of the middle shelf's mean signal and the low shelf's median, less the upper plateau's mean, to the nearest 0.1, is 12.0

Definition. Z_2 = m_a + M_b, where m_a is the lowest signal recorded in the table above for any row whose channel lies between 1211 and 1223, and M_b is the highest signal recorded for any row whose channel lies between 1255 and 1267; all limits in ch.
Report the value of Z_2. 109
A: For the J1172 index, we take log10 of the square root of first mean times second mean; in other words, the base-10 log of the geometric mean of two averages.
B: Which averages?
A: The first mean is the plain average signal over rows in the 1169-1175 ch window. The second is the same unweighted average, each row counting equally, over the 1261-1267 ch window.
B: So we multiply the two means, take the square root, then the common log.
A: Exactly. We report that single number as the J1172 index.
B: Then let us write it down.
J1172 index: 1.73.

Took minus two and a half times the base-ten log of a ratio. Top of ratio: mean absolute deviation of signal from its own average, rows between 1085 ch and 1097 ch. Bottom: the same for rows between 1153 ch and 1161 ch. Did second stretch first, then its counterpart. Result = 1.8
